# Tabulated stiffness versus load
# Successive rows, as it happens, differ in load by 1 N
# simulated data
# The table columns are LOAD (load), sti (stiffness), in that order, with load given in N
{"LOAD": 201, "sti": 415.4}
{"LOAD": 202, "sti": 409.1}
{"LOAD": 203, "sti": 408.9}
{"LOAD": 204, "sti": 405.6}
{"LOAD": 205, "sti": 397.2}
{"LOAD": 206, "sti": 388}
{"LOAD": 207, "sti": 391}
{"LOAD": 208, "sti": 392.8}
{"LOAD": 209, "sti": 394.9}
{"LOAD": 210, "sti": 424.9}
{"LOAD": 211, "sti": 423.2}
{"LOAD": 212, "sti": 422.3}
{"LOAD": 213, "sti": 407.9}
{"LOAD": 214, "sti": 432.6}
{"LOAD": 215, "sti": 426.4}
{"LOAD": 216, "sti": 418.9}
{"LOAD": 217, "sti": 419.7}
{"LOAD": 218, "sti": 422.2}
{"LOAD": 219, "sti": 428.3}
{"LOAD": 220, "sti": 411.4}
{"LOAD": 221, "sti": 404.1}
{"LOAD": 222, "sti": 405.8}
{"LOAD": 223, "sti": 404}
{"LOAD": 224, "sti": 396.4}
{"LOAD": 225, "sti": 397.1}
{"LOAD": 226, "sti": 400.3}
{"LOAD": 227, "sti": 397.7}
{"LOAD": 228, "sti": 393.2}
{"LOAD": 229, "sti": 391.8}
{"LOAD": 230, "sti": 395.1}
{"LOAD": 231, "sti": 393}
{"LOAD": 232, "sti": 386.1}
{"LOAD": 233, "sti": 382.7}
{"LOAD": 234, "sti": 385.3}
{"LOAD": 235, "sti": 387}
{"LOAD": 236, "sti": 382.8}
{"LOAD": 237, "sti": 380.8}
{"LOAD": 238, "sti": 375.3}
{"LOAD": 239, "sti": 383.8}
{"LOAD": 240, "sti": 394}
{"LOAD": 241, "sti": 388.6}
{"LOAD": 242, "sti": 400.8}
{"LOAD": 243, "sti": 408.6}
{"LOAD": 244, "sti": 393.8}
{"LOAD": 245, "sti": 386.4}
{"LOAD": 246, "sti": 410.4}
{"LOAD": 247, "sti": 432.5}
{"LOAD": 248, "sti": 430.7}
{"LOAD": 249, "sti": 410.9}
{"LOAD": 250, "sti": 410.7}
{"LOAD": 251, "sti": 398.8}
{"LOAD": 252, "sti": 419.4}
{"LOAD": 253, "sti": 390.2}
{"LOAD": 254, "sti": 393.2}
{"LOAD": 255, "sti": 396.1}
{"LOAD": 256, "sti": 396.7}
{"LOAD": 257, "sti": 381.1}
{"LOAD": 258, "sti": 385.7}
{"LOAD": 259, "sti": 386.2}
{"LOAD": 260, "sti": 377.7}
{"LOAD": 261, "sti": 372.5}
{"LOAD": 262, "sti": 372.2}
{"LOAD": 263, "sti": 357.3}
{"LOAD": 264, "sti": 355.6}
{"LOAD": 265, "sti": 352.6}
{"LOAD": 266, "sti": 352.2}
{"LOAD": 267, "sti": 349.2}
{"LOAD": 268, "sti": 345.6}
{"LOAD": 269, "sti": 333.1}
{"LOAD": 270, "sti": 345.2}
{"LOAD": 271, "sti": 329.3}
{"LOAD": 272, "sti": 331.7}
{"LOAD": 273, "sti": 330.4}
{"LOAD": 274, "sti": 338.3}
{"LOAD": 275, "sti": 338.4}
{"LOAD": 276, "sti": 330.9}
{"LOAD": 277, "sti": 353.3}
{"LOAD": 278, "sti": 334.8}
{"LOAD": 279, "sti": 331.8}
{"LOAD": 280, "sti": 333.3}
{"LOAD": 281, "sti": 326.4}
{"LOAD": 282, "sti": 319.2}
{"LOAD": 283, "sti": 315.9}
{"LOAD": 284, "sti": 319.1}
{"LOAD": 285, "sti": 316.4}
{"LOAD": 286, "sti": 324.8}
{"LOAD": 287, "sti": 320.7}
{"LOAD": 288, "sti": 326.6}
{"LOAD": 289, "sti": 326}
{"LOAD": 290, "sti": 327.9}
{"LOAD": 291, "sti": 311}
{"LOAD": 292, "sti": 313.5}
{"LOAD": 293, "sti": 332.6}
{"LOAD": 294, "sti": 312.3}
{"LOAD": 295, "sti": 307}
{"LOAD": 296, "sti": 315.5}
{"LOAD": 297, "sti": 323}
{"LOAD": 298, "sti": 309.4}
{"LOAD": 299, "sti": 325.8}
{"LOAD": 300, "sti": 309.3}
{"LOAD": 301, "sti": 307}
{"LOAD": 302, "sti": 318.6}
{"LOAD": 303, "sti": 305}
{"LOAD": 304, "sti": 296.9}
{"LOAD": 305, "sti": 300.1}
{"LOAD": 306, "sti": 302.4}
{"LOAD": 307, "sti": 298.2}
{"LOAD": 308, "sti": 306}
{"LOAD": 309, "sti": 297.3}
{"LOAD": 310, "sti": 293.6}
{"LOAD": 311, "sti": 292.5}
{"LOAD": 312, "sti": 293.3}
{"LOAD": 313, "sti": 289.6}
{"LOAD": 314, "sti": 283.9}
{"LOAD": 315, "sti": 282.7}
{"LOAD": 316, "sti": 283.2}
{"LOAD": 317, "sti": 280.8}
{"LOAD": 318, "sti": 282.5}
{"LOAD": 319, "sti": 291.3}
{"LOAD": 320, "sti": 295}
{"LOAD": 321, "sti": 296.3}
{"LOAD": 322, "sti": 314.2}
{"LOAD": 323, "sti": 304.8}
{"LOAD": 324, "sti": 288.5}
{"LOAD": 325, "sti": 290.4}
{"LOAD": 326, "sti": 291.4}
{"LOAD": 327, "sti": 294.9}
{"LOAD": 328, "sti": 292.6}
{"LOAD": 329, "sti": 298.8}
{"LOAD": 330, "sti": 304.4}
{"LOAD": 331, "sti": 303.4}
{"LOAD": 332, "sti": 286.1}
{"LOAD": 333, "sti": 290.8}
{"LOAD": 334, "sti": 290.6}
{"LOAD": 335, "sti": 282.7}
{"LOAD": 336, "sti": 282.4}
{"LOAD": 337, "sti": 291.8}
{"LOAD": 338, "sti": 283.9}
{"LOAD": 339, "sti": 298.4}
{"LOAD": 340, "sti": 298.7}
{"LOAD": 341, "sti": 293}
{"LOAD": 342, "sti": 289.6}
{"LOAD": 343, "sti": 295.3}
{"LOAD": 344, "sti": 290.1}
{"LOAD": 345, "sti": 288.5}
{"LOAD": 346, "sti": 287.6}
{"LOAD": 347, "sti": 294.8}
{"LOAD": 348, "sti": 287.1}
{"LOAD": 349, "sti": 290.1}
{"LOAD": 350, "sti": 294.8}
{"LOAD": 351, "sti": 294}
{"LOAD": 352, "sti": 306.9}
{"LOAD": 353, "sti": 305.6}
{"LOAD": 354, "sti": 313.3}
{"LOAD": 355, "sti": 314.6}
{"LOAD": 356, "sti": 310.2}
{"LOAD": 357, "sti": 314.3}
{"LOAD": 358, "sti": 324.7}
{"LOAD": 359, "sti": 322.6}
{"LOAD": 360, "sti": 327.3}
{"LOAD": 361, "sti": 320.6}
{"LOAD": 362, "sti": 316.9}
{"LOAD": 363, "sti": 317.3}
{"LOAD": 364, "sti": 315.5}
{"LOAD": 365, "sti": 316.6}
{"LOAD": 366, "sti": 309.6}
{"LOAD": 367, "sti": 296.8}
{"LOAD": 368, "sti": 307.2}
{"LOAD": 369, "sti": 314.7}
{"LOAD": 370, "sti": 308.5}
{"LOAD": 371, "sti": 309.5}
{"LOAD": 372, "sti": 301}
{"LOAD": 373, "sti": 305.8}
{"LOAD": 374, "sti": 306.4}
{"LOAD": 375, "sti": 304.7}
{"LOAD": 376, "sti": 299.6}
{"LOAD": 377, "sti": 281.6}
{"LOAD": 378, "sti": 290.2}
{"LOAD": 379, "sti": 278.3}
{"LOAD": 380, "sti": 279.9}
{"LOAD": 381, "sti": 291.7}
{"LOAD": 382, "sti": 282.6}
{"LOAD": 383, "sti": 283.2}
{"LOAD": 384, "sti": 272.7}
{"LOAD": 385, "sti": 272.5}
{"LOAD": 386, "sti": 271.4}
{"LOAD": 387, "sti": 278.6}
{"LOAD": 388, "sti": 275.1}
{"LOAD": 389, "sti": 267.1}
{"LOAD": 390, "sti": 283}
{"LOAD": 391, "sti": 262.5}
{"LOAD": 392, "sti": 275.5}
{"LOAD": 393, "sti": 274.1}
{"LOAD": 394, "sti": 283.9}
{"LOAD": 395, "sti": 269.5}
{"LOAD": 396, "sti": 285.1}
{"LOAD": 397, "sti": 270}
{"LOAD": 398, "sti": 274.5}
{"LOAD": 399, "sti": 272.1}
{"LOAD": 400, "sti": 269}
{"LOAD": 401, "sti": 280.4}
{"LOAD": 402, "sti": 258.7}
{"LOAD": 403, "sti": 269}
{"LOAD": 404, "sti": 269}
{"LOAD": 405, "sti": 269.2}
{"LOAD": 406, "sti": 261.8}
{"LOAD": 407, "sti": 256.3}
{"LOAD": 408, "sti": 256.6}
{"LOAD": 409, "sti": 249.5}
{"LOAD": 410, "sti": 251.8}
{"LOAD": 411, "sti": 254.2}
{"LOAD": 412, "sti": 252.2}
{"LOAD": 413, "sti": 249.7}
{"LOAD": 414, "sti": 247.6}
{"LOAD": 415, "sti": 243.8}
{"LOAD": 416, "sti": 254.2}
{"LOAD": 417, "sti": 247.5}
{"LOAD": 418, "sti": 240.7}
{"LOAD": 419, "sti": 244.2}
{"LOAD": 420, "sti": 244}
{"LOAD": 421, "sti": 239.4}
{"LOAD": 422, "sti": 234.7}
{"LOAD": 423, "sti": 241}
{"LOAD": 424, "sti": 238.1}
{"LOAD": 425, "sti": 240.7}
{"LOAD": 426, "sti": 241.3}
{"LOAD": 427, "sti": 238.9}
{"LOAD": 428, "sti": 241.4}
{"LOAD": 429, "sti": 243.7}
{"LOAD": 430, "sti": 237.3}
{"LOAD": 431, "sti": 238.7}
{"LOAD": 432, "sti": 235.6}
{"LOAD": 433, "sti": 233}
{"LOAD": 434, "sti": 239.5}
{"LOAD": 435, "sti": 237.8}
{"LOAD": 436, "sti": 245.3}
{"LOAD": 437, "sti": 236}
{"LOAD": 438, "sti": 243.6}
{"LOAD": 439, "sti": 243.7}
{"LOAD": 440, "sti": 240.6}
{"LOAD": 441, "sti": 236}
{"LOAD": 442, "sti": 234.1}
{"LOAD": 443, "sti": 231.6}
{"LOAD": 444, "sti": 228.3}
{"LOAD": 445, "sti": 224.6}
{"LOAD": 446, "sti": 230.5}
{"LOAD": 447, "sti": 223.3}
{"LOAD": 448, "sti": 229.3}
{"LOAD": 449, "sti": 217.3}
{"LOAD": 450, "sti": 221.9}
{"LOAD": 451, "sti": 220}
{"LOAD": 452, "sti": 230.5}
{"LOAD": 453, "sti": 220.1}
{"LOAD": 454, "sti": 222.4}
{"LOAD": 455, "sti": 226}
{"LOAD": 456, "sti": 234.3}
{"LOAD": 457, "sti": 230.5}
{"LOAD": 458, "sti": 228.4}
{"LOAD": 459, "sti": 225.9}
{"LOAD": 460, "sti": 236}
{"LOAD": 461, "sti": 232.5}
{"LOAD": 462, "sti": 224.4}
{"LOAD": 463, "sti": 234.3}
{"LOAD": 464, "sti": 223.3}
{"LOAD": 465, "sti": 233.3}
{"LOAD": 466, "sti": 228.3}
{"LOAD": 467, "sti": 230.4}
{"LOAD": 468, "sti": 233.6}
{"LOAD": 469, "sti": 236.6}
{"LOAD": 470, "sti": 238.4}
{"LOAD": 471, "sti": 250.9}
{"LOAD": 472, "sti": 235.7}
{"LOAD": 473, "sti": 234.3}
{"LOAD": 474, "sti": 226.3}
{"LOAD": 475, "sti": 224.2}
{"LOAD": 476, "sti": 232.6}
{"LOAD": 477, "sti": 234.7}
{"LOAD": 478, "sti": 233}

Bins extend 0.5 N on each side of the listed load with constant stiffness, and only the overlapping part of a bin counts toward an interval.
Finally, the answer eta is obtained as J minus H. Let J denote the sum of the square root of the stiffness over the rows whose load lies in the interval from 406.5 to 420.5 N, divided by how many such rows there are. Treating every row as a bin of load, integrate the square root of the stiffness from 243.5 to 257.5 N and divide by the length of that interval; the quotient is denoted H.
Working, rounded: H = 20.1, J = 16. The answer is -4.3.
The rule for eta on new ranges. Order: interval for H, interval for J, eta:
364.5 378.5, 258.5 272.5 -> 1.4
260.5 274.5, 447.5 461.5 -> -3.6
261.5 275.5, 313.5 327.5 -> -1.5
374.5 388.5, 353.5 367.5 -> 0.9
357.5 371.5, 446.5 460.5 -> -2.7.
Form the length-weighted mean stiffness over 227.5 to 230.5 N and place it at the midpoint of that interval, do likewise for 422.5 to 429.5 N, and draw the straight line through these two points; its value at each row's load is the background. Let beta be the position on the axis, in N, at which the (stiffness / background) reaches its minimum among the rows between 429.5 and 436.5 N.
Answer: 433 N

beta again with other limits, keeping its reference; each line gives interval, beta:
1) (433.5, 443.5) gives 437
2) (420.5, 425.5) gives 422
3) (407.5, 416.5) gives 415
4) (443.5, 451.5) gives 449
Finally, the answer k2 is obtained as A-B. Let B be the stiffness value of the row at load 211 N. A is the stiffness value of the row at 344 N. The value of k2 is -133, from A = 290.1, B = 423.2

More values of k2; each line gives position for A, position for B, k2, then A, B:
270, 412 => 93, 345.2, 252.2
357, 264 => -41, 314.3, 355.6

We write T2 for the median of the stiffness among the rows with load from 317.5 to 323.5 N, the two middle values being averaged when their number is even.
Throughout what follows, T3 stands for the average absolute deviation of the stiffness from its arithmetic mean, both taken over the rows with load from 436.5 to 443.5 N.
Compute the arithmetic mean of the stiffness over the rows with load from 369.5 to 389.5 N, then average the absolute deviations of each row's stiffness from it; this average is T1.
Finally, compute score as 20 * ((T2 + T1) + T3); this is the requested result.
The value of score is 6244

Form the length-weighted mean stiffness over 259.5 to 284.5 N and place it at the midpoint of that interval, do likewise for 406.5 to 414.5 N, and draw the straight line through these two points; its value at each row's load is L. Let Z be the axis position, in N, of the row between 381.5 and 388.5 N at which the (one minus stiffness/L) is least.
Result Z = 383 N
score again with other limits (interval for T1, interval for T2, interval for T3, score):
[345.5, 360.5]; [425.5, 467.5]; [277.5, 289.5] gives 4992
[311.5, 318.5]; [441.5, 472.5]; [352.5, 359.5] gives 4778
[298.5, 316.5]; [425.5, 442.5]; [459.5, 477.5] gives 5046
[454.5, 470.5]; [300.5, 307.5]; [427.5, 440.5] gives 6187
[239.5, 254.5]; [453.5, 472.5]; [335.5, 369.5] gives 5129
